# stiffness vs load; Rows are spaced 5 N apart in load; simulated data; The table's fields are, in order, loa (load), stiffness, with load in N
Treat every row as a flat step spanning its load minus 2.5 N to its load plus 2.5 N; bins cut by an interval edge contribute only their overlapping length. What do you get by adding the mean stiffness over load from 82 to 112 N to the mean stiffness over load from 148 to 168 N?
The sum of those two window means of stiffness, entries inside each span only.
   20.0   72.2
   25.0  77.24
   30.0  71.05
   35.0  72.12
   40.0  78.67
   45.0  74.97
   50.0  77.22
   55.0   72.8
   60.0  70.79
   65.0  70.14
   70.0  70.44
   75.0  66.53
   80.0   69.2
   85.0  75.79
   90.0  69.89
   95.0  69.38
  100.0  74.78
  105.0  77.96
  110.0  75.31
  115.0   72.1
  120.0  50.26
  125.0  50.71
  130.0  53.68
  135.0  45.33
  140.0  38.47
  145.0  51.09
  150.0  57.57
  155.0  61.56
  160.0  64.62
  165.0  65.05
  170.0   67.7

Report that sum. 136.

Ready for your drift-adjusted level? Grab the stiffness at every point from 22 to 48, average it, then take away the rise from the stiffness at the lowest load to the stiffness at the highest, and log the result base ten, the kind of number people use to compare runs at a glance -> 1.89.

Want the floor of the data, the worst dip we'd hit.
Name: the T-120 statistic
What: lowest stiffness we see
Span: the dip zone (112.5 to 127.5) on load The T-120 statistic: 50.26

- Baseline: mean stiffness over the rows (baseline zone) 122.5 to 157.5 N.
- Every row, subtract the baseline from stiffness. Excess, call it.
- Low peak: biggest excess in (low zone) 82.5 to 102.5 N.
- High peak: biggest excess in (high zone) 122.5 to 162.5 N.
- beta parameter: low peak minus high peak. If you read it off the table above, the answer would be 11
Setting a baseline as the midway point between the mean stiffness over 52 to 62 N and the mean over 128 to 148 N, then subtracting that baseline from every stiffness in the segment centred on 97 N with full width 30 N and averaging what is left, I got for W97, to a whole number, 14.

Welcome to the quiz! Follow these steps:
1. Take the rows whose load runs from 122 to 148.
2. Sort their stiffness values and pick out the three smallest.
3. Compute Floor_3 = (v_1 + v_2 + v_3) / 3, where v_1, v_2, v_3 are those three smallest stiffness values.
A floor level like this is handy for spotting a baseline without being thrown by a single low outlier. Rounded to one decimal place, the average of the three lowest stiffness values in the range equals 44.8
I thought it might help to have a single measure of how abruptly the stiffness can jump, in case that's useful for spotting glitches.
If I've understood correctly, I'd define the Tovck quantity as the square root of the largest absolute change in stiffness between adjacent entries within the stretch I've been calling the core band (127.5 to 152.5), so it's 3.6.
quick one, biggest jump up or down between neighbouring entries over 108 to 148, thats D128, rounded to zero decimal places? 22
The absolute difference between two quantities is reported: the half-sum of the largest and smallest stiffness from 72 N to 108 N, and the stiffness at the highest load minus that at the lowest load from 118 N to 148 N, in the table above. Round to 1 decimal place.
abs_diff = 71.4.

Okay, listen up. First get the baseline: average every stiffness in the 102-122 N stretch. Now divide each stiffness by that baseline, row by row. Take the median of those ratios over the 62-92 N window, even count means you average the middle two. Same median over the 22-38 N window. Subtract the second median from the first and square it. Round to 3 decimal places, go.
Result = 0.001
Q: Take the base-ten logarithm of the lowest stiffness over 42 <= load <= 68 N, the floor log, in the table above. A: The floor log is 1.85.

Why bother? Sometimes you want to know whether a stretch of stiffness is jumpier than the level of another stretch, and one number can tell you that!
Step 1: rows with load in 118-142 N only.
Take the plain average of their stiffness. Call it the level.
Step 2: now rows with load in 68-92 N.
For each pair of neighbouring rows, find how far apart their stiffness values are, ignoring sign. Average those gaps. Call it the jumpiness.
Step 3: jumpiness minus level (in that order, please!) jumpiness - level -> -43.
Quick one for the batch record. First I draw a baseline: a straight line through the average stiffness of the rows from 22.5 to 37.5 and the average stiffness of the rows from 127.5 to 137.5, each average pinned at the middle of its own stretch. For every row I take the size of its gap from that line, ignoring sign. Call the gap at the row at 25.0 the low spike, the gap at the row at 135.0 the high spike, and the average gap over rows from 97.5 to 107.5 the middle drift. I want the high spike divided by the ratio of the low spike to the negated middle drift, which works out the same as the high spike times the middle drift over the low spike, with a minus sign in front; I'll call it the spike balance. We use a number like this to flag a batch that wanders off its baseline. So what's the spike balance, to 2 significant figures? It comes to -27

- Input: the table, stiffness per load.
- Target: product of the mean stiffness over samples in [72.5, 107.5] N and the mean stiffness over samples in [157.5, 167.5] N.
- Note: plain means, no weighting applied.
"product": 4664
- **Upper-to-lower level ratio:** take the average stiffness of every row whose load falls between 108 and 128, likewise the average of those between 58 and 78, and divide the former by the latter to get 0.89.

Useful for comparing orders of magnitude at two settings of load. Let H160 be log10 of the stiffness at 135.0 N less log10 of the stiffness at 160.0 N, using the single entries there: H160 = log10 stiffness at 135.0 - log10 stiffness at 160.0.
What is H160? -0.15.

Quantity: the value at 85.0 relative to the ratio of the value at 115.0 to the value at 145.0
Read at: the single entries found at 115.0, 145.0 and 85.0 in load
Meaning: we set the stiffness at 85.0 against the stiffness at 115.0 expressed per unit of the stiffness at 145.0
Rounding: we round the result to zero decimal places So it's 54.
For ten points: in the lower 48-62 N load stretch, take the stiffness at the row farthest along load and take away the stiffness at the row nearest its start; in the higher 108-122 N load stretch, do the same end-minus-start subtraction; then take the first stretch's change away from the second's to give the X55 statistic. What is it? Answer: -19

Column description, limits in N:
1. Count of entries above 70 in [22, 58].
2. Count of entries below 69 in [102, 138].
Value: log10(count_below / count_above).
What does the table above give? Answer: -0.24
